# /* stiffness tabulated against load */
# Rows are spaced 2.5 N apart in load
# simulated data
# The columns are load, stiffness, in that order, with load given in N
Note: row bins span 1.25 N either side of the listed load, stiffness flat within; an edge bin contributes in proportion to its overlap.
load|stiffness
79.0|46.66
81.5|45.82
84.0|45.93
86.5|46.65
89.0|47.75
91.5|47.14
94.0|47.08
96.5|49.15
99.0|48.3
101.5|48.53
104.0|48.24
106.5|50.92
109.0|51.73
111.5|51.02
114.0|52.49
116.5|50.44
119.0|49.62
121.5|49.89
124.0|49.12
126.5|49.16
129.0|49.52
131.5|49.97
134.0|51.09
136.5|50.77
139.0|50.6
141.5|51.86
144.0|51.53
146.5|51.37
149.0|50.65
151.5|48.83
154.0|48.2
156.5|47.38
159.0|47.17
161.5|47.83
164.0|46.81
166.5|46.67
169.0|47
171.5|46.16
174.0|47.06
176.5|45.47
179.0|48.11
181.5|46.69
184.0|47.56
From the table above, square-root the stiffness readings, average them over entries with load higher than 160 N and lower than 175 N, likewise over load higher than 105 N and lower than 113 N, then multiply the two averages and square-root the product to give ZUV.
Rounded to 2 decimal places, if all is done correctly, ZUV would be 7.00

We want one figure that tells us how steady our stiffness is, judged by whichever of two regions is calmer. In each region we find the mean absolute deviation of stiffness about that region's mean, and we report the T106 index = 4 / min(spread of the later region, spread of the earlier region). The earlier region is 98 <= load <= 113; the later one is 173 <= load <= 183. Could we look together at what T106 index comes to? 5.3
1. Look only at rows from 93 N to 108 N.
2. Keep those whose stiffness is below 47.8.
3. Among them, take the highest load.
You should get 94.0 N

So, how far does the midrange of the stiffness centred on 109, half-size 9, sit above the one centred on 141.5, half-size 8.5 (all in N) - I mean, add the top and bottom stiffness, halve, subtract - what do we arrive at -1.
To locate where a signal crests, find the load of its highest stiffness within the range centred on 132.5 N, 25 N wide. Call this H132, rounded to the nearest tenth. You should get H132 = 141.5 N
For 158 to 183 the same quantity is 179.0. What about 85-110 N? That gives 109.0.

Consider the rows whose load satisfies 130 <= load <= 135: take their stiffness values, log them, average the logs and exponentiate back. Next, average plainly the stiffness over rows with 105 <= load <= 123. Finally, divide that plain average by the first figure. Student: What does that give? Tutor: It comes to 1.01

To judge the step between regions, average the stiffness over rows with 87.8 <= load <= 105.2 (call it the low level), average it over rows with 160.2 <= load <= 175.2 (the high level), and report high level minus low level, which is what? -1.1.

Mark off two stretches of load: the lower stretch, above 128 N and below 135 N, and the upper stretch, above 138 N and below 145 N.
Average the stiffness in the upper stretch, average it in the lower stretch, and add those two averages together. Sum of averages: 102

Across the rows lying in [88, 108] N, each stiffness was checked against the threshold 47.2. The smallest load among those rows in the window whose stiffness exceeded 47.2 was 89.0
